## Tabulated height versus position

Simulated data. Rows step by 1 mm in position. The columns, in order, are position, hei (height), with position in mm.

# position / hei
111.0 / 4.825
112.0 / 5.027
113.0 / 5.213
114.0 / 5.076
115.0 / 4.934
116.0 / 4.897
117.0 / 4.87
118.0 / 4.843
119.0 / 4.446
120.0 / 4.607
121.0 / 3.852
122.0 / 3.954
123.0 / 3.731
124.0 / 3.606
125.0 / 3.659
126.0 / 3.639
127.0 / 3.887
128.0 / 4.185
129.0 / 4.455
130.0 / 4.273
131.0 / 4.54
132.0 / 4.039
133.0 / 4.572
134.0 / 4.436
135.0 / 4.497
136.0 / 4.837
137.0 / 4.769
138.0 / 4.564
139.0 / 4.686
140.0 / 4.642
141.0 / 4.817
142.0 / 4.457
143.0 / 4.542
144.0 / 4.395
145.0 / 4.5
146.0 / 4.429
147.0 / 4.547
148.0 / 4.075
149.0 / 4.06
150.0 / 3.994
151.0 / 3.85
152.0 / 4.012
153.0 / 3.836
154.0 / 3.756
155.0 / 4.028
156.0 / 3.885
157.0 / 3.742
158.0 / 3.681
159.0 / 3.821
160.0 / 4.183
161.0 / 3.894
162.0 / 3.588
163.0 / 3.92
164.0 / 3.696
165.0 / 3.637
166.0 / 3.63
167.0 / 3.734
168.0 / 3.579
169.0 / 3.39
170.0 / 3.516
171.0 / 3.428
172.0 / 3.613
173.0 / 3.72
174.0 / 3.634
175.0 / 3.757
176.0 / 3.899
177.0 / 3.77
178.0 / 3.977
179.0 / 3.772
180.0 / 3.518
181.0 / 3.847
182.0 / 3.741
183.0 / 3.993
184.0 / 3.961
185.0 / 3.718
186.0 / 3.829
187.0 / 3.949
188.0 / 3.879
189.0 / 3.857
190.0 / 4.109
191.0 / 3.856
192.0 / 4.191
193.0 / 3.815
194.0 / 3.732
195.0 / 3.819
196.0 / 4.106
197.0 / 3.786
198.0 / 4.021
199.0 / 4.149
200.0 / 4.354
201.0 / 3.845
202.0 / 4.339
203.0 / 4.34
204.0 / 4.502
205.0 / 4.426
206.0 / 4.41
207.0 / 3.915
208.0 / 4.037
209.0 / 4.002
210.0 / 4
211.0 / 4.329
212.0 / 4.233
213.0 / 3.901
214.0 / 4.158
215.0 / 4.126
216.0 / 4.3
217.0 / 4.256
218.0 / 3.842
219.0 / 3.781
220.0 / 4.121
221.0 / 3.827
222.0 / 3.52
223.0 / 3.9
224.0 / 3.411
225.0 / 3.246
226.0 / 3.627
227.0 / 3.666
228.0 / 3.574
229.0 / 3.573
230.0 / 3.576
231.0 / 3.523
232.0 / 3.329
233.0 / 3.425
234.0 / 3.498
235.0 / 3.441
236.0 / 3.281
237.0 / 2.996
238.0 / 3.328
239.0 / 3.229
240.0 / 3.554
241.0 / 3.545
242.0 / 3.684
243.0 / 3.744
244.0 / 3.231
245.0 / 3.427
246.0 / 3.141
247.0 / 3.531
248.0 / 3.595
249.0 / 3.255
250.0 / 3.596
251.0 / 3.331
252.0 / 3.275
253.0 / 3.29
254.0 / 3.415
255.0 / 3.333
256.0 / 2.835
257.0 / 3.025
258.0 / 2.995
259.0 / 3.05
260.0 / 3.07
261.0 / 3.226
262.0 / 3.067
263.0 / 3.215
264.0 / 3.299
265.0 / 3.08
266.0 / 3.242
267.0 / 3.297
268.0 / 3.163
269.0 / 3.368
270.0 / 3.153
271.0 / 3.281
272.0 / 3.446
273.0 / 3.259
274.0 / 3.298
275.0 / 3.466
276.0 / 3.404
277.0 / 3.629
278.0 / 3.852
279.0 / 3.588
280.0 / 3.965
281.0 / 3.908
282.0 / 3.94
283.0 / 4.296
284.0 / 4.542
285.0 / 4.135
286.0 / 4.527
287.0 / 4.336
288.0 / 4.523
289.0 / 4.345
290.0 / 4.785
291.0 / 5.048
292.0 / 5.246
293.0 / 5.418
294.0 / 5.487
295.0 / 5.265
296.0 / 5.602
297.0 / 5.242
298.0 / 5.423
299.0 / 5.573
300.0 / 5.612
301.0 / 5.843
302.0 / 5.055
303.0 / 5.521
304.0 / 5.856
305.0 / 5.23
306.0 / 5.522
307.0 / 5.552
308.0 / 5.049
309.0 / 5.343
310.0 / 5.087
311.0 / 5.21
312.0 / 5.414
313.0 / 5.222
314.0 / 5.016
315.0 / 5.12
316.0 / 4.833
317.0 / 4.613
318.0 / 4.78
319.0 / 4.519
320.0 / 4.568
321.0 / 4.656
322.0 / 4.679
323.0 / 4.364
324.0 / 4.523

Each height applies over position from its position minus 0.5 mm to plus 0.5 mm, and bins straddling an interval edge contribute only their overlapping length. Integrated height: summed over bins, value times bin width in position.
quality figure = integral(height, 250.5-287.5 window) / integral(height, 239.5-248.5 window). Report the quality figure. 4.09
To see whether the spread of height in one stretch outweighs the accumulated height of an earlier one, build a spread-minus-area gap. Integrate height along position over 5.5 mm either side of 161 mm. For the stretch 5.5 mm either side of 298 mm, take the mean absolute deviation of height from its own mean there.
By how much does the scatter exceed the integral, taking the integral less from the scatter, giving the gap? -42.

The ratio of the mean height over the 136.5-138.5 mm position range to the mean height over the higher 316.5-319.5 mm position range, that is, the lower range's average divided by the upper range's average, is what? 1.01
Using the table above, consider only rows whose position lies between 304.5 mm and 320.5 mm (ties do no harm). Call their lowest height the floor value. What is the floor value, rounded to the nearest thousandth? 4.519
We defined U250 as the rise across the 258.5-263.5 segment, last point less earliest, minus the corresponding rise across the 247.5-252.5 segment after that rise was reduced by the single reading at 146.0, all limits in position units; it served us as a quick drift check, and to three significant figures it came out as 4.91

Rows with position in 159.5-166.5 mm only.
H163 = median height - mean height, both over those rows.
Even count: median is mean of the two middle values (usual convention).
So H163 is -0.10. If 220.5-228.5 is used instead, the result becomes 0.00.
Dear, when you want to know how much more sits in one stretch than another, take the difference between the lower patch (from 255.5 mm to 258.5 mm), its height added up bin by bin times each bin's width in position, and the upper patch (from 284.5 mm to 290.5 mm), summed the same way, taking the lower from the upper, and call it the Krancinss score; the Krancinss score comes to 18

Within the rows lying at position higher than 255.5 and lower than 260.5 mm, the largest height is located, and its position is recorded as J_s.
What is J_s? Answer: 260.0 mm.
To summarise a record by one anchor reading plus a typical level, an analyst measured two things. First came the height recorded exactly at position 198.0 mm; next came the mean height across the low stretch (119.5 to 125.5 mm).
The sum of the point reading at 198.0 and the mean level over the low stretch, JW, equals 7.9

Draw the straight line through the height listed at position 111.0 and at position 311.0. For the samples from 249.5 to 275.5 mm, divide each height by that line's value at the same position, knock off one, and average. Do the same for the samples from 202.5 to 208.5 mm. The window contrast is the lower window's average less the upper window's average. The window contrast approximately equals 0.221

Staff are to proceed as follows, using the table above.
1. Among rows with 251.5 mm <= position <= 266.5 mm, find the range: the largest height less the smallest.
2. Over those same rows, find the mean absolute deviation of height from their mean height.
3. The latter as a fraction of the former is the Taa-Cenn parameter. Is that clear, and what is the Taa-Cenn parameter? 0.23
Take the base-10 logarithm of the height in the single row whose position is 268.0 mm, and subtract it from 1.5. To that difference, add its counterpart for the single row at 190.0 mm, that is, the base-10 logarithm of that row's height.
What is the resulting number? 1.6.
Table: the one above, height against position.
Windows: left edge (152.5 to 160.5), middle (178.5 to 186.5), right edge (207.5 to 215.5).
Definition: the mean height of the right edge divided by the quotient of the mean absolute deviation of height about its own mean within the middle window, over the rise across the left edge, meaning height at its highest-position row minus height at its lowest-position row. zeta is 13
